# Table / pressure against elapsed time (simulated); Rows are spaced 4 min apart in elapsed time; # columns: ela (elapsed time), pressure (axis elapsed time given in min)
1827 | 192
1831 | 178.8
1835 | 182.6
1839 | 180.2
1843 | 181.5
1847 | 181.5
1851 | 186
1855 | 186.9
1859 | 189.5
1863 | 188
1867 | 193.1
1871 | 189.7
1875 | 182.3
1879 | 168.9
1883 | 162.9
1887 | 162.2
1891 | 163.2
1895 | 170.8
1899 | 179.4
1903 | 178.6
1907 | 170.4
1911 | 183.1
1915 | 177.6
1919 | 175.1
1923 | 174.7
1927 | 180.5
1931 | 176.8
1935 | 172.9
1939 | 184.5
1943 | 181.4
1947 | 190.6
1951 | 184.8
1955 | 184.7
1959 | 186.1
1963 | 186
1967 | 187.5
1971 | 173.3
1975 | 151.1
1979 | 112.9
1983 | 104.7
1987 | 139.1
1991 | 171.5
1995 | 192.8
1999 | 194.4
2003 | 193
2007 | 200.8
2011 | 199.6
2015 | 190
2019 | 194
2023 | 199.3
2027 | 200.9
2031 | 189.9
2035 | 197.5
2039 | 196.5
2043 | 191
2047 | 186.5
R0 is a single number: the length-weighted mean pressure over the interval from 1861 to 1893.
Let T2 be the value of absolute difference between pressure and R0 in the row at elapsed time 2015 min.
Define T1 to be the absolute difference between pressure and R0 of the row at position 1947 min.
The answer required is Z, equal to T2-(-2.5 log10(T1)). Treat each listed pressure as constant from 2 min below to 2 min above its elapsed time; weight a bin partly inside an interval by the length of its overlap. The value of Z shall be 17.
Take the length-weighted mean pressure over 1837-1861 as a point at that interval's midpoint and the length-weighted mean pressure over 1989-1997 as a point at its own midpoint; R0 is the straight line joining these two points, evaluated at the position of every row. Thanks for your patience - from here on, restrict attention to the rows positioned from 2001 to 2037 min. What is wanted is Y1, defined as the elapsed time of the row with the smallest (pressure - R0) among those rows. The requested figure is 2015 min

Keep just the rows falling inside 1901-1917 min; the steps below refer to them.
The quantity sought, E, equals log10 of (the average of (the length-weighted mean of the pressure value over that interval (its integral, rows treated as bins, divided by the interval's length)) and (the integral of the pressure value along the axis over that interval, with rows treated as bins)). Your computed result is 3.18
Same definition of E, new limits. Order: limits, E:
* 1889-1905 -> 3.17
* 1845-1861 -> 3.20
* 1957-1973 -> 3.19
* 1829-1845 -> 3.19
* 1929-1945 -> 3.18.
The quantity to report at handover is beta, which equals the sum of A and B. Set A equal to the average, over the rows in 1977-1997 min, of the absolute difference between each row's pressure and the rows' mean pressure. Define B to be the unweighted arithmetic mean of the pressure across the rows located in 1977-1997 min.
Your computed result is 175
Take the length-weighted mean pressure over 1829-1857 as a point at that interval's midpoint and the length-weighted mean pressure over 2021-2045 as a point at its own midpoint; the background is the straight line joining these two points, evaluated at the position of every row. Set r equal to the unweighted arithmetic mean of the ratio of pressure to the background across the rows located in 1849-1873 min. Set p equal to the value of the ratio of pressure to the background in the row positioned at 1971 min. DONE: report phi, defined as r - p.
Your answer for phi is 0.12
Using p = 0.90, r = 1.03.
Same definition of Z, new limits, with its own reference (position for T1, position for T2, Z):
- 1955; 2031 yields 16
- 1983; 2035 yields 26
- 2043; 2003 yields 20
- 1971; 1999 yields 19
